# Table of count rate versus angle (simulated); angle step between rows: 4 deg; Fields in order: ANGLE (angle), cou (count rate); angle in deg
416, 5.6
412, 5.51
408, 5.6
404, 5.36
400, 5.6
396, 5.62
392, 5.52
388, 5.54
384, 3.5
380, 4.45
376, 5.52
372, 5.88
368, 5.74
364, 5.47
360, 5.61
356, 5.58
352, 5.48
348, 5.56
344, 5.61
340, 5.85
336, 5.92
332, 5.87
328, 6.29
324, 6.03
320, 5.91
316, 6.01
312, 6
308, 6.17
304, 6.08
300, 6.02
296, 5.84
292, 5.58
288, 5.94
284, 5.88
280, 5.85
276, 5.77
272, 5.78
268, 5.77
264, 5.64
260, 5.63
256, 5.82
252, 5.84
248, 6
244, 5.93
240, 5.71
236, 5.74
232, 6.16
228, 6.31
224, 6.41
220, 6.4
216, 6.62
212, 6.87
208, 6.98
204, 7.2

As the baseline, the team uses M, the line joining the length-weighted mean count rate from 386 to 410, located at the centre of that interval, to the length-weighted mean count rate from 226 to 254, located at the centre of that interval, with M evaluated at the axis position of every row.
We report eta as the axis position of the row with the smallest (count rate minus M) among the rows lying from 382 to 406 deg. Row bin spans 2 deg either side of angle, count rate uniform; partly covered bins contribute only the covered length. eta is 384 deg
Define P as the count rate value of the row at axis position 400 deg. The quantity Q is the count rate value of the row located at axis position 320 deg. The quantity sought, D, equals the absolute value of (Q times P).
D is 33.1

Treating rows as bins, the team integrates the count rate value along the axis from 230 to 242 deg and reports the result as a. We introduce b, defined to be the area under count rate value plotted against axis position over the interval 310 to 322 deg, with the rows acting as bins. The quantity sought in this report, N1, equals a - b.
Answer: -1.2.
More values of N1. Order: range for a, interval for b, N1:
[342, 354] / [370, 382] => 3.2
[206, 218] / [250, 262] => 12.7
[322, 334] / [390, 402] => 5.8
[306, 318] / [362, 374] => 4.4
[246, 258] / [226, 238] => -2.2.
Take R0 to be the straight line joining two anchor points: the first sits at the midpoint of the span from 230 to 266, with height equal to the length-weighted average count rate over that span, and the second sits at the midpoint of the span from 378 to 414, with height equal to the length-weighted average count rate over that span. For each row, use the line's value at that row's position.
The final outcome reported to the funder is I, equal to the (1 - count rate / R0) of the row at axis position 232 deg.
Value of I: -0.04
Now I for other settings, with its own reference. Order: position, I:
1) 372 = -0.11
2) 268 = 0.00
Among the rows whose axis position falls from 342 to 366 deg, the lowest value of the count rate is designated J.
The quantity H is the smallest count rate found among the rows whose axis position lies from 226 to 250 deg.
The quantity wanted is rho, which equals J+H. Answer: 11.2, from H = 5.71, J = 5.47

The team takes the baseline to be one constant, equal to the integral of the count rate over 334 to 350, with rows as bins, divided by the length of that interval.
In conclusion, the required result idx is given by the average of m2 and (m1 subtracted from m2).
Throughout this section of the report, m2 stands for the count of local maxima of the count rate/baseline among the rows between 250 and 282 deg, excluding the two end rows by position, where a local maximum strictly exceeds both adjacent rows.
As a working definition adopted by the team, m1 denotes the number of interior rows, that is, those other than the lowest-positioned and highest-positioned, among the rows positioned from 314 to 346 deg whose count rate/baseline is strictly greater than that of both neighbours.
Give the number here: 0.0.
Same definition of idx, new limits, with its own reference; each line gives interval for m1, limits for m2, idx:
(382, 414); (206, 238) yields -0.5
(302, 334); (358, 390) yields -0.5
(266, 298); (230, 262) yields 0.0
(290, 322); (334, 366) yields 0.0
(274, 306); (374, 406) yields 1.5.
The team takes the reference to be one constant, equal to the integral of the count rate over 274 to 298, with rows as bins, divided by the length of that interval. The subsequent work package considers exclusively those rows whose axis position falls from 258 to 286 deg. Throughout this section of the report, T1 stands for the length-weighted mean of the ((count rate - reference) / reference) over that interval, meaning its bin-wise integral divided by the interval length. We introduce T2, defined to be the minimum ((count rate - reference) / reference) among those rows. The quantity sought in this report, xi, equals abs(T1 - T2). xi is 0.022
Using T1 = -0.01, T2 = -0.03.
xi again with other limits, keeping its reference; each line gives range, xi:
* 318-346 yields 0.054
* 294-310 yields 0.032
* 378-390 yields 0.172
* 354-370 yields 0.022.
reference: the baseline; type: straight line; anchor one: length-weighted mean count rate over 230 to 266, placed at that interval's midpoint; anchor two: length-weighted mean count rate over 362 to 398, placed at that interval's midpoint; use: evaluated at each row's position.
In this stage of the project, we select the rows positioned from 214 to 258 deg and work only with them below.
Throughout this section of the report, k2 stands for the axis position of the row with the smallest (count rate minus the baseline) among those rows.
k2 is 240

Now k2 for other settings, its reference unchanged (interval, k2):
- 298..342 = 320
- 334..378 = 352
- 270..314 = 292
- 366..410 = 384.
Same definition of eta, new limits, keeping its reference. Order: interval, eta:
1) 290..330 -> 292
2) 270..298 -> 292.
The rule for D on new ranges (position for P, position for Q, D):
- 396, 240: 32.1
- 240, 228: 36.0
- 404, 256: 31.2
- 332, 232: 36.2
